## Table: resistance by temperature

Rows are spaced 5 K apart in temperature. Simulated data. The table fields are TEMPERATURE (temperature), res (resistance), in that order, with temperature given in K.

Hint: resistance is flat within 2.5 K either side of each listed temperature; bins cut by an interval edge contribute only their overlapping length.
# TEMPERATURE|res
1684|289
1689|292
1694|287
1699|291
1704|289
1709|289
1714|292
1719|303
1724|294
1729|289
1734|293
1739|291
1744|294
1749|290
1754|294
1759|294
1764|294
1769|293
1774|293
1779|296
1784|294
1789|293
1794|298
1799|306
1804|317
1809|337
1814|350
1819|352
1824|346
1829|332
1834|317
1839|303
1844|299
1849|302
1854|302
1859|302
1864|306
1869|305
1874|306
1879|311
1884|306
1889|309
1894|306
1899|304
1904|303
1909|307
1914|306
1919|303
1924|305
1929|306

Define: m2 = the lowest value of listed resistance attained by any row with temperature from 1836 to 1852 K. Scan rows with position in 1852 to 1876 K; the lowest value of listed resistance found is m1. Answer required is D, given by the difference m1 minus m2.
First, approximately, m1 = 302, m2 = 299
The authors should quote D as 3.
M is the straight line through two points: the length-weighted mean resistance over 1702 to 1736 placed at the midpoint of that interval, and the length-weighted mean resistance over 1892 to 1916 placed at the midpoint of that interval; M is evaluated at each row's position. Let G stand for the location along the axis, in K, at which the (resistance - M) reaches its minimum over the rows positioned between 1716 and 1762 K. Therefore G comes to 1749 K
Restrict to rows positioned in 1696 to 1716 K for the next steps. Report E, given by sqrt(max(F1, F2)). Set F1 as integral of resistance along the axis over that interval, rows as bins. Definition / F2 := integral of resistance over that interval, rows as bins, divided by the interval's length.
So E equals 76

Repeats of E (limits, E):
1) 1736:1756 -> 76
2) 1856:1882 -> 89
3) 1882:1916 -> 102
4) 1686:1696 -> 54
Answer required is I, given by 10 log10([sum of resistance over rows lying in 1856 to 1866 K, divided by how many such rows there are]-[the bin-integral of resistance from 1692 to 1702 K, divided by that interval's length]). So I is 11.7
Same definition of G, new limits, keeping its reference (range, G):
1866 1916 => 1904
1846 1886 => 1859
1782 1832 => 1789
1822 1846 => 1844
